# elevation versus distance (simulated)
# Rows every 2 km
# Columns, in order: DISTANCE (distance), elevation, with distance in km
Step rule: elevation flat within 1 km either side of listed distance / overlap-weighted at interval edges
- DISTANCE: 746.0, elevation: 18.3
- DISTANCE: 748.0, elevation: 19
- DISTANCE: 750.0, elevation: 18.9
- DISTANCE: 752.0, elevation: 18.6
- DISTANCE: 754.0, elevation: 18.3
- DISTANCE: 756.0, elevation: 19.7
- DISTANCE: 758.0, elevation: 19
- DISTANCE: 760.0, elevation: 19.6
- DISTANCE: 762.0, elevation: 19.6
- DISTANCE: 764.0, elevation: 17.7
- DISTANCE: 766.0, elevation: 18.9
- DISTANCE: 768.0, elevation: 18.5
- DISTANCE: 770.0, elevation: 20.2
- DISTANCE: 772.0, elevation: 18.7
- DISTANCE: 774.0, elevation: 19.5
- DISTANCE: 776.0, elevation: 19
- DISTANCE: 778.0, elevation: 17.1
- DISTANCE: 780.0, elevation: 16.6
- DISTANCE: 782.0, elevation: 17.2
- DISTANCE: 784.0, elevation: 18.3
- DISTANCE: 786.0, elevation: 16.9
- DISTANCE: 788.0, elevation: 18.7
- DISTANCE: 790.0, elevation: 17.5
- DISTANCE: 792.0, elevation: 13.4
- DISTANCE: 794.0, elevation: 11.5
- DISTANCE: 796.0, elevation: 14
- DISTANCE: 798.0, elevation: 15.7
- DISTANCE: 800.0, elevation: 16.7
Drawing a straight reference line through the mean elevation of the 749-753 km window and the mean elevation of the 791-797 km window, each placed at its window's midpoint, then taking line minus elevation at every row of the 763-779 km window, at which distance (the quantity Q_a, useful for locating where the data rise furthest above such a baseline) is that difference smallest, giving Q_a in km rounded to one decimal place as 770.0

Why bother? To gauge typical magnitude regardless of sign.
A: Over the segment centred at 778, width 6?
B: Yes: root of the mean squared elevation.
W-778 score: 17.6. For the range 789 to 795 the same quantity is 14.4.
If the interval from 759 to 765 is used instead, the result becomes 19.0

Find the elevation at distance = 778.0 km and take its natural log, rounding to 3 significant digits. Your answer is 2.84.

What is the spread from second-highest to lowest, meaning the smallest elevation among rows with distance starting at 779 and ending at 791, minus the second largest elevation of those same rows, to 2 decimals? -1.70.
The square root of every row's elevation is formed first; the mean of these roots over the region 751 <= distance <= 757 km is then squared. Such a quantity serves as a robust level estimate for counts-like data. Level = 18.9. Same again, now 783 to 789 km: 18.0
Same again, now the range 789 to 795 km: 14.0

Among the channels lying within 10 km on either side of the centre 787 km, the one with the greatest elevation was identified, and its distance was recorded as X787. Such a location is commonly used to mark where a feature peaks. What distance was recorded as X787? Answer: 788.0 km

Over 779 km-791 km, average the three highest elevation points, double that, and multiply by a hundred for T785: 3633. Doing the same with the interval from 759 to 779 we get 3960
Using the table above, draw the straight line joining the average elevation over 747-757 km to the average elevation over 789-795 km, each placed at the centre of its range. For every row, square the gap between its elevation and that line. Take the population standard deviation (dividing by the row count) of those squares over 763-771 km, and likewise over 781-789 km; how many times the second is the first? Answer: 1.2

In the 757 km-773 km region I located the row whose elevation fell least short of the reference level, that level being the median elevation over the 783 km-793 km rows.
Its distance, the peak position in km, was 770.0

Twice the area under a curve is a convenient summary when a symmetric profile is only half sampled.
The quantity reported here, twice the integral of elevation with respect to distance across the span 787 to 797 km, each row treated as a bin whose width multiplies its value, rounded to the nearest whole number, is 300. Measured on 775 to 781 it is 211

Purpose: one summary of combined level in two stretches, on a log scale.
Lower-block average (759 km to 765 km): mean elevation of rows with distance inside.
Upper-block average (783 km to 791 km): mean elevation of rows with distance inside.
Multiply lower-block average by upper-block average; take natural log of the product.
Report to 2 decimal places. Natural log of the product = 5.82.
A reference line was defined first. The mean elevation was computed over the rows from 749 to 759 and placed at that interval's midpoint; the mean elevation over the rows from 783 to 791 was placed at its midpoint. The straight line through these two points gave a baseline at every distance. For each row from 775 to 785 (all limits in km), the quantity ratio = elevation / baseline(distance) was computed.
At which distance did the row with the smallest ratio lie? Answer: 780.0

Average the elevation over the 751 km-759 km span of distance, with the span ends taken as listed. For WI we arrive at 18.9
